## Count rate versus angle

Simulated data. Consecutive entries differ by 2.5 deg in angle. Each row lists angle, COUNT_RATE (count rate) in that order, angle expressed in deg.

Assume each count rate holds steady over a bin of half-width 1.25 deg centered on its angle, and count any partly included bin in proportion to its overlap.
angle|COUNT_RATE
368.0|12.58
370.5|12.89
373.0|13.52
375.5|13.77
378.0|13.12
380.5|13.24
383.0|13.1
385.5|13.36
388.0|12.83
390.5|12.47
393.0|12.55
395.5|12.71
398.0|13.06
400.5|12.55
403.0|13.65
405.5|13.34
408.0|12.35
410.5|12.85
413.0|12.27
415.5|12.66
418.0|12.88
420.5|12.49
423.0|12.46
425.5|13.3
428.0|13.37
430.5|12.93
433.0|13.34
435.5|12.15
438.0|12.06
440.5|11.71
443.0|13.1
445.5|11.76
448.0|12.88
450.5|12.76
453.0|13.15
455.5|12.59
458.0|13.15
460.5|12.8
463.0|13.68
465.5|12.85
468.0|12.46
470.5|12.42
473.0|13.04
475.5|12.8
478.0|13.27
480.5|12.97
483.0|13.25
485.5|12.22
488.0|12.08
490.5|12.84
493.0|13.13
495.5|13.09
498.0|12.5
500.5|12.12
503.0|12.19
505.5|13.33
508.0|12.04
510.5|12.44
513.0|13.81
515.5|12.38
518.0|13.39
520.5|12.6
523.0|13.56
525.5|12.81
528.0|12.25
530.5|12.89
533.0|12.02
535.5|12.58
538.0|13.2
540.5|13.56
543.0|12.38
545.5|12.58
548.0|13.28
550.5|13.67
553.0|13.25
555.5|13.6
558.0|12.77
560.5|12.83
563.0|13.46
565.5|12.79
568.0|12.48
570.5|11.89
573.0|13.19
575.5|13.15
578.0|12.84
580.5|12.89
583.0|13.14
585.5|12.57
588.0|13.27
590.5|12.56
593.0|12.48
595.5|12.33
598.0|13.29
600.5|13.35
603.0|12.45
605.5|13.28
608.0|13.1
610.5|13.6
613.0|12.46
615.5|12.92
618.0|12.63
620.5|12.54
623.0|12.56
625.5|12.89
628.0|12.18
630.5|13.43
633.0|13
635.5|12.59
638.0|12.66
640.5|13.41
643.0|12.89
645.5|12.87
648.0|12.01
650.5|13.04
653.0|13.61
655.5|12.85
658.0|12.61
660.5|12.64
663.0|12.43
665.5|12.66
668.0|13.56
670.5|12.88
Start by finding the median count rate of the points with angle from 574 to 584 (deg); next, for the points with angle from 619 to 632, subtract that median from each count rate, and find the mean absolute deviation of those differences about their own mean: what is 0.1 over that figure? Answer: 0.28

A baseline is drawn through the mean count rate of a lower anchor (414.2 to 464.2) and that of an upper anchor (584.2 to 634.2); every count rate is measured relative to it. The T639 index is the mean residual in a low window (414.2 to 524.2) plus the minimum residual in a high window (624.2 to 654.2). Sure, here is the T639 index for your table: -0.86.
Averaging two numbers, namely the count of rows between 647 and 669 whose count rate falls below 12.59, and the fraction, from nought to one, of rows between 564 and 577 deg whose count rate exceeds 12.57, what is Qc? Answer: 1.3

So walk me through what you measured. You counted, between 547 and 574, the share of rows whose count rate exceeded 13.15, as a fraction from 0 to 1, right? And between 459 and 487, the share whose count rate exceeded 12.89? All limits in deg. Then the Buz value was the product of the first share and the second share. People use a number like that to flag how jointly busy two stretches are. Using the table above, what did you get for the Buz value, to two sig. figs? 0.25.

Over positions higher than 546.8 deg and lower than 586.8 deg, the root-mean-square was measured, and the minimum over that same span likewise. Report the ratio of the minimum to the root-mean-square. 0.915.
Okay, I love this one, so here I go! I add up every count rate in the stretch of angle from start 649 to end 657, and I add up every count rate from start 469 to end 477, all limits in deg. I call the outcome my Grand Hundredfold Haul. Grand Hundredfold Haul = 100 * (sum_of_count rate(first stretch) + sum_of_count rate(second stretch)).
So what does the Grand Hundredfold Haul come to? 7776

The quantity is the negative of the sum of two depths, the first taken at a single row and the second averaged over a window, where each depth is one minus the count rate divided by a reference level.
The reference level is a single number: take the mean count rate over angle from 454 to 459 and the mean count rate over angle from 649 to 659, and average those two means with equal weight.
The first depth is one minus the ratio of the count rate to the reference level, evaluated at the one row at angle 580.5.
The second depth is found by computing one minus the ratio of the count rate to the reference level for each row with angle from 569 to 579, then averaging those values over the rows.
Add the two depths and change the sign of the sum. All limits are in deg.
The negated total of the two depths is -0.02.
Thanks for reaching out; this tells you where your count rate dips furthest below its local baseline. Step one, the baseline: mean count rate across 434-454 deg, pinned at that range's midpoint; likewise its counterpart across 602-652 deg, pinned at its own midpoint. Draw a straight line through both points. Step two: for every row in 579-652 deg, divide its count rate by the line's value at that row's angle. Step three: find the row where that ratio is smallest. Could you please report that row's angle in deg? 648.0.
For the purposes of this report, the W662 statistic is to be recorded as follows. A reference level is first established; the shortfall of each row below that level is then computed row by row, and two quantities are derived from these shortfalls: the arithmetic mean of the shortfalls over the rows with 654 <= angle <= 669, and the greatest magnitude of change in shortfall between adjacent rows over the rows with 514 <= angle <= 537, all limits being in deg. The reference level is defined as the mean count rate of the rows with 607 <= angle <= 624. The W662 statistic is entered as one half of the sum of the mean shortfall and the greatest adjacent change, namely 0.52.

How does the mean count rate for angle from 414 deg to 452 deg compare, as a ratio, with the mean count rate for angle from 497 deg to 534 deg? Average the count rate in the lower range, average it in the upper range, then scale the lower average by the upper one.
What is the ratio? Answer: 1.00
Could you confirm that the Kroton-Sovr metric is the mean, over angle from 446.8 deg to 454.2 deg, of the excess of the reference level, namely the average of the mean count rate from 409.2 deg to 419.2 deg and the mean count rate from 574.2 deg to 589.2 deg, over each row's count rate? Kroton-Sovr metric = -0.1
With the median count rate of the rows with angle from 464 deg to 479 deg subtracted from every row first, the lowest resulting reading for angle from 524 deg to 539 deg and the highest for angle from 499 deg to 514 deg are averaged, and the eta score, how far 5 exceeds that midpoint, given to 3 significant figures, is 4.91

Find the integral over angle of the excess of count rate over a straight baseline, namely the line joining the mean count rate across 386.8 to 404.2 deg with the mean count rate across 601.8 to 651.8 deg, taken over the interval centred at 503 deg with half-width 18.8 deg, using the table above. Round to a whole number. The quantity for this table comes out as -6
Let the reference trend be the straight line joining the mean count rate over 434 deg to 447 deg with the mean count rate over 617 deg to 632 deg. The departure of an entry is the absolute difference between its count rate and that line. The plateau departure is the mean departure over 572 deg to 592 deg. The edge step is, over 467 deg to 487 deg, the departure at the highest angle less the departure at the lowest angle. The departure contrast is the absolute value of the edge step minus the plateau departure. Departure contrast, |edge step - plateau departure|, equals 0.5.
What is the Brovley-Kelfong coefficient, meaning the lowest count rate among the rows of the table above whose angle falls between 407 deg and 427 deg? 12.27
